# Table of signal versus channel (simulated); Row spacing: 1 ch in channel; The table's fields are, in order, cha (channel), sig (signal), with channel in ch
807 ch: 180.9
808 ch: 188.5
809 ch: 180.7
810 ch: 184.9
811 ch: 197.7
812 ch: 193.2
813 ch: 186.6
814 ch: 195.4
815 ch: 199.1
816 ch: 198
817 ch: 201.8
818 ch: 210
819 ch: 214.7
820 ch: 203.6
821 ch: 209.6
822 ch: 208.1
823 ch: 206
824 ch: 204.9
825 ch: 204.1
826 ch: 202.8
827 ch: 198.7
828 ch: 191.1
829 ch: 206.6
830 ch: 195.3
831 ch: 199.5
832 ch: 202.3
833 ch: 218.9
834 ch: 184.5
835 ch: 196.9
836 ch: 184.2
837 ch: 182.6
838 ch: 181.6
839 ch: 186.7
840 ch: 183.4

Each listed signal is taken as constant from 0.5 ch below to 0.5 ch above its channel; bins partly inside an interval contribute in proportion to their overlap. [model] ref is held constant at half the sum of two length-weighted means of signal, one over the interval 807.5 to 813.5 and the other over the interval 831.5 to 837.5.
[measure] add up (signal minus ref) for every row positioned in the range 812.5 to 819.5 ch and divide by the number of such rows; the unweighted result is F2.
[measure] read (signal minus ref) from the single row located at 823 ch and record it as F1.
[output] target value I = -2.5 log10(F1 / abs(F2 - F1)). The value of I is -1.09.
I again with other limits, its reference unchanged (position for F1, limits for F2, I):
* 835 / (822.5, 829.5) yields 0.00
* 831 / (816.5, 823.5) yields 0.06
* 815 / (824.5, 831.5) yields -2.67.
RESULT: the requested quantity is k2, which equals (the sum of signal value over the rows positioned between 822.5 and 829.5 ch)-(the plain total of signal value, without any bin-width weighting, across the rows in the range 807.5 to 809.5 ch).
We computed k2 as 1045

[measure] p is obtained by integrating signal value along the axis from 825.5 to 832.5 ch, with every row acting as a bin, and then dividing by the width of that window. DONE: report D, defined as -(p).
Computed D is -199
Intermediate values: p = 199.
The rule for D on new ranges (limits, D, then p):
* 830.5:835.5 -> -200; 200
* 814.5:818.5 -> -202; 202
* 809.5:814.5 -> -192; 192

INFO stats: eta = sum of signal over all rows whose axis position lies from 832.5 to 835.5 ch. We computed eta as 600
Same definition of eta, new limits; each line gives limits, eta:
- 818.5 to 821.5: 628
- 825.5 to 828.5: 593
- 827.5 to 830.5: 593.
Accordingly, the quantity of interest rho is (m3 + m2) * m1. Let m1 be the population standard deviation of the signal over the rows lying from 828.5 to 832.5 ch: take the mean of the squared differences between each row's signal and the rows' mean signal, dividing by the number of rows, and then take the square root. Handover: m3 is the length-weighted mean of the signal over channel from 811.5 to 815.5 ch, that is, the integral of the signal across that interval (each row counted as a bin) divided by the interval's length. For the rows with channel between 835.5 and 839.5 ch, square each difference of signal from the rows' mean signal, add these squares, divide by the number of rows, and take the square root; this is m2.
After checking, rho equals 805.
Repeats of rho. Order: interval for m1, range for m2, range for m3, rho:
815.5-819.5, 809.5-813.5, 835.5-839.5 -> 1243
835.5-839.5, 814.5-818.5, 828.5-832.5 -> 396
